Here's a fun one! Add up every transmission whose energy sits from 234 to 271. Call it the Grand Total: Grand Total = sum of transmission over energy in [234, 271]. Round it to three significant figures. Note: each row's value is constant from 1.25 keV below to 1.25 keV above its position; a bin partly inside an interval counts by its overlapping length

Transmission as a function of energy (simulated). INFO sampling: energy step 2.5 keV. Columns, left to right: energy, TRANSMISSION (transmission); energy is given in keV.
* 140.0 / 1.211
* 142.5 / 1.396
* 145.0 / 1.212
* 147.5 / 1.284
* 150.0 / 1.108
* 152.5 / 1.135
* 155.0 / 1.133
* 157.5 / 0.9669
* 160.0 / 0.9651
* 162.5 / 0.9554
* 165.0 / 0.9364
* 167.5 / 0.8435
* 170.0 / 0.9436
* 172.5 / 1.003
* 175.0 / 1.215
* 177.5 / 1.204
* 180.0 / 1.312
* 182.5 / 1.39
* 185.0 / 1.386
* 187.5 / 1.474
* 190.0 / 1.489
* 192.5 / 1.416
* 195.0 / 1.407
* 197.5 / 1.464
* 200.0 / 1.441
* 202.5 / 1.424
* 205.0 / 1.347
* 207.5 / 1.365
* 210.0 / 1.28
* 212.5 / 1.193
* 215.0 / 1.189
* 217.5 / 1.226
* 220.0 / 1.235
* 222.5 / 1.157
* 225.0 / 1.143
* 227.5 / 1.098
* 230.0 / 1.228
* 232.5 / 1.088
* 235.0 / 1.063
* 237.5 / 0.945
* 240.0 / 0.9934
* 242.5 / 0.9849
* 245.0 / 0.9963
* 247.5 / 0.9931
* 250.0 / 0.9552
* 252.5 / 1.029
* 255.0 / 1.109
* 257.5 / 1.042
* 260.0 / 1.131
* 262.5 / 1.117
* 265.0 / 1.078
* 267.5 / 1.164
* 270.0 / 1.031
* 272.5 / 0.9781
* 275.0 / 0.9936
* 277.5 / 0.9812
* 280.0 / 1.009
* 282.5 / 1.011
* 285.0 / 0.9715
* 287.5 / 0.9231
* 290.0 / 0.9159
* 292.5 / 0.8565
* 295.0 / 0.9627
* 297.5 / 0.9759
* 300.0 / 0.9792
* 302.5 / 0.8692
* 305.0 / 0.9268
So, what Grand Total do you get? 15.6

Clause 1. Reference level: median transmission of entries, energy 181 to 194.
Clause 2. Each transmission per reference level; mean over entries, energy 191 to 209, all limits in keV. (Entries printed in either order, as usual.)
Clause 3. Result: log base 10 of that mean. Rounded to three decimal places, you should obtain -0.002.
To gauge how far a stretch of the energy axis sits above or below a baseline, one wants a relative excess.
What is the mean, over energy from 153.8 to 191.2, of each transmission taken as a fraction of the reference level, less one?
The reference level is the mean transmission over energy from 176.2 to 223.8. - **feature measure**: -0.141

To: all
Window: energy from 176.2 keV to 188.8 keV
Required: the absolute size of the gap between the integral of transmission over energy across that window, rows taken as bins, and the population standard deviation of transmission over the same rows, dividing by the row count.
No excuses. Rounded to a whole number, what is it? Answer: 17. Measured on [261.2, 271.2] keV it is 11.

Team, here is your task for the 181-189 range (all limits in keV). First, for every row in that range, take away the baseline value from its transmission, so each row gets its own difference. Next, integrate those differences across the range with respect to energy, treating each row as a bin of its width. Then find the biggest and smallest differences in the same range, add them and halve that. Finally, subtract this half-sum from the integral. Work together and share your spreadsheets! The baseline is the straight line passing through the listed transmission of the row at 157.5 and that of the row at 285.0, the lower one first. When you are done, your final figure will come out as 3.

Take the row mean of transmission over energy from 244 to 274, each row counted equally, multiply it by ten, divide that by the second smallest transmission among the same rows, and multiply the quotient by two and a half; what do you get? 26.9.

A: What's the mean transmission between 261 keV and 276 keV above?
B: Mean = 1.06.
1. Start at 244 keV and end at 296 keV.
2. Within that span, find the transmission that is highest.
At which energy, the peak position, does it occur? 267.5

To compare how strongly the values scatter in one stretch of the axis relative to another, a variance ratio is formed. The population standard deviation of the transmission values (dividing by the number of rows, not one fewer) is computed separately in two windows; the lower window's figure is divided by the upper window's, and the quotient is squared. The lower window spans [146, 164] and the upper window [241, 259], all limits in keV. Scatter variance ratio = 6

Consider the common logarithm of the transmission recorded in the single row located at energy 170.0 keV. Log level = -0.025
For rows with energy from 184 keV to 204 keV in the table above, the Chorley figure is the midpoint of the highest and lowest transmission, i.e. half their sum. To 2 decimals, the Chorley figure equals 1.44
